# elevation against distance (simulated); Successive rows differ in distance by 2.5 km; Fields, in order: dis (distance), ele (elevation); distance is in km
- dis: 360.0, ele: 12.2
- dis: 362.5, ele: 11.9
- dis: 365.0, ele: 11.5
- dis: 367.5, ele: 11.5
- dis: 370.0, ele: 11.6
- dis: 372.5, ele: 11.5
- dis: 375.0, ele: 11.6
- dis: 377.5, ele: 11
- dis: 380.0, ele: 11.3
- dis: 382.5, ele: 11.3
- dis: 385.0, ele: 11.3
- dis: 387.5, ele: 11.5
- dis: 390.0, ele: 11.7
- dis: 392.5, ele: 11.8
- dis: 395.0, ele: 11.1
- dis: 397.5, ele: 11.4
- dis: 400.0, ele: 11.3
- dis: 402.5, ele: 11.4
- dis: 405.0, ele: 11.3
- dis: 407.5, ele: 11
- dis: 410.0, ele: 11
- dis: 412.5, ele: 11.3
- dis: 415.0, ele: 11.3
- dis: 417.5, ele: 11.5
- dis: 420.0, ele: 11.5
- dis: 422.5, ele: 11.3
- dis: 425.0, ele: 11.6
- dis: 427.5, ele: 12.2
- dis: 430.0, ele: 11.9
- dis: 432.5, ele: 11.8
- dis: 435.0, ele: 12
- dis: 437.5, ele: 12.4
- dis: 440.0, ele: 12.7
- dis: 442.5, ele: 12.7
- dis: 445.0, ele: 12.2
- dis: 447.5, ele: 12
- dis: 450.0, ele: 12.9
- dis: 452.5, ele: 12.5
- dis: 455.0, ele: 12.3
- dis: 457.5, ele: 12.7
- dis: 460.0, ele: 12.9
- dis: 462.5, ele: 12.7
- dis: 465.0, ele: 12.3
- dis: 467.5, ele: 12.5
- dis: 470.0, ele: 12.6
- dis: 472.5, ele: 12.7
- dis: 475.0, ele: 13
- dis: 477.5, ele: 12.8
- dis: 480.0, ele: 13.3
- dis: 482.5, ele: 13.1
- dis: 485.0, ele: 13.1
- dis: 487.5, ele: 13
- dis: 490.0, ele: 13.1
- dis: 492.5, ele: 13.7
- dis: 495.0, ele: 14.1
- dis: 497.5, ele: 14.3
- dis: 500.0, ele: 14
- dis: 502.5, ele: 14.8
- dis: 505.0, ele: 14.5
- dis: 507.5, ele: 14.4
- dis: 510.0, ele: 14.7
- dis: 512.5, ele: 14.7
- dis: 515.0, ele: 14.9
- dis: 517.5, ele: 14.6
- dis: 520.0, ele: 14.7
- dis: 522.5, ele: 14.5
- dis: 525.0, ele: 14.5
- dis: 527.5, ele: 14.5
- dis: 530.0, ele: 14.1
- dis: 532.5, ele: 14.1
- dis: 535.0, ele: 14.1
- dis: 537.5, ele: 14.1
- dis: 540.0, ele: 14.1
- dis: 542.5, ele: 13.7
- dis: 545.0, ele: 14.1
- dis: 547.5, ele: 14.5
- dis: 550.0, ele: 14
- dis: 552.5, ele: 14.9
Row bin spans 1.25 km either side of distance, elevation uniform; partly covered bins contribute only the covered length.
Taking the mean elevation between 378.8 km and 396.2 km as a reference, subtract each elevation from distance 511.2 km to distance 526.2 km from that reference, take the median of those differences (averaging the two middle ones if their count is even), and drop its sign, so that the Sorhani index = 3.2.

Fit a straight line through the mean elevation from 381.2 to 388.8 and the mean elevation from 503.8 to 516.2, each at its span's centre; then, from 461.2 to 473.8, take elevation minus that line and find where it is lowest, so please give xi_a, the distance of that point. 465.0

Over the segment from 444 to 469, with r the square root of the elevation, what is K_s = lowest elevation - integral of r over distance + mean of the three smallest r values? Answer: -73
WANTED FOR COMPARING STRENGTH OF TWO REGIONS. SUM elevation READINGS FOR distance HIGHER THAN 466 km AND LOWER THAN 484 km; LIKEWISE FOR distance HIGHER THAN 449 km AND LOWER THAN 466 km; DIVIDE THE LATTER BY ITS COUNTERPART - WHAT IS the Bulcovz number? 0.98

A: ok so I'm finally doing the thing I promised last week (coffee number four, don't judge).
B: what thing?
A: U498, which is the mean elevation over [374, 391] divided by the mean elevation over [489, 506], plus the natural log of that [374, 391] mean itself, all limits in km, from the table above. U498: 3.24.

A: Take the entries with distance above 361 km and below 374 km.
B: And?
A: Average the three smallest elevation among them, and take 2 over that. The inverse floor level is 0.174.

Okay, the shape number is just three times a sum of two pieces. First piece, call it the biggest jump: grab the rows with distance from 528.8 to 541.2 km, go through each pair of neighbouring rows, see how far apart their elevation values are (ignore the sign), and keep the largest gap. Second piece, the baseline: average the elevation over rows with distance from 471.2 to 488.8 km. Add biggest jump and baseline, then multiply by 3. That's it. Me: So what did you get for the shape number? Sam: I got 39.0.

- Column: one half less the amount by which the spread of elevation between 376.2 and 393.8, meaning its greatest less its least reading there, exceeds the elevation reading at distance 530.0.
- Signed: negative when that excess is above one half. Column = 13.8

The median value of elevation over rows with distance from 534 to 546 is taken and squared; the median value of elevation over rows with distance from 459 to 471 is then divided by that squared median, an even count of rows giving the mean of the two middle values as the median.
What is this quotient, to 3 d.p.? 0.063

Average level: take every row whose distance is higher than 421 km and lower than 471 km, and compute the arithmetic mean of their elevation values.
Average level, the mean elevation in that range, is 12.3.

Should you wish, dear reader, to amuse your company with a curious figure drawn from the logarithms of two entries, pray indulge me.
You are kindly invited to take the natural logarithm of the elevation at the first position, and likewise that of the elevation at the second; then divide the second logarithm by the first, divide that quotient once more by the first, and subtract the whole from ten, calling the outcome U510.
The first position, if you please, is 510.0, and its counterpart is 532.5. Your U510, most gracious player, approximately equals 9.63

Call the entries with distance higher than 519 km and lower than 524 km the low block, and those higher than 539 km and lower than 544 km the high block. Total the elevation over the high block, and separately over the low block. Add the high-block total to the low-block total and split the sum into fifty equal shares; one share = 1.14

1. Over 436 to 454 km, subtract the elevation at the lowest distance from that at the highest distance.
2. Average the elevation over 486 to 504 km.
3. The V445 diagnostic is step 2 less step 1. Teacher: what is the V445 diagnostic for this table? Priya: 13.8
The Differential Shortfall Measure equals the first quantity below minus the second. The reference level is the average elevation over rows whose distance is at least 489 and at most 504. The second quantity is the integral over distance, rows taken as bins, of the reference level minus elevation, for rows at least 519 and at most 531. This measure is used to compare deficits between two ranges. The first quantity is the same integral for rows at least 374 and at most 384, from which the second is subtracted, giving 33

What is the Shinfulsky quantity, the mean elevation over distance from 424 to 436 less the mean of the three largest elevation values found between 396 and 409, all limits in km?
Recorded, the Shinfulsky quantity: 0.5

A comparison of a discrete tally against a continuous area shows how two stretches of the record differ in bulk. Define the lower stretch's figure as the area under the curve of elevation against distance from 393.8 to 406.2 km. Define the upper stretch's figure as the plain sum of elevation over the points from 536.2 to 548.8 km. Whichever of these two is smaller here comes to 70.5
